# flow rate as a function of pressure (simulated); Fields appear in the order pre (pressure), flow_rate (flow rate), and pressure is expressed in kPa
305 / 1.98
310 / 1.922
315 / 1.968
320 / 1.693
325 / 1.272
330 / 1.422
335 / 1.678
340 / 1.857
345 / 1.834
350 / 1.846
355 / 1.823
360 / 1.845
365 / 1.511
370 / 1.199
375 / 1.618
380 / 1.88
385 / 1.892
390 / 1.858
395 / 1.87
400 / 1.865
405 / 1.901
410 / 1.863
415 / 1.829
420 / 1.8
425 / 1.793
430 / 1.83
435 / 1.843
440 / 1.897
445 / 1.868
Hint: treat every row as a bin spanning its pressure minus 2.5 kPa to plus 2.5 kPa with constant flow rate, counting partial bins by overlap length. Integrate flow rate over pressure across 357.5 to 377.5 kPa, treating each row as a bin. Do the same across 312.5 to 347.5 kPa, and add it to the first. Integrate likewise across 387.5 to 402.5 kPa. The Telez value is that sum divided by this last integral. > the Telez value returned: 3.2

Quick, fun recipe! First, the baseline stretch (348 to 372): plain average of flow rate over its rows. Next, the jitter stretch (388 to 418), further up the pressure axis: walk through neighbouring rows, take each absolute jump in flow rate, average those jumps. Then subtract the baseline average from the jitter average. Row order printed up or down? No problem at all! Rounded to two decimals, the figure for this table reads -1.62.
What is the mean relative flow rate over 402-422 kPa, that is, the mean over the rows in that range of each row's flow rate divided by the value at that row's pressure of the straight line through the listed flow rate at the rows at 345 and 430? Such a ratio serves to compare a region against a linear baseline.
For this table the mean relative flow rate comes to 1.01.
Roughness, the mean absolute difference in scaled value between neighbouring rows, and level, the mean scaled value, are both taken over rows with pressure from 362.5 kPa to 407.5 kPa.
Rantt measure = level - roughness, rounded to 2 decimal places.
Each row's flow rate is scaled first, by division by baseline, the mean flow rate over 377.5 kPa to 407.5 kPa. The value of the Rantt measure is 0.85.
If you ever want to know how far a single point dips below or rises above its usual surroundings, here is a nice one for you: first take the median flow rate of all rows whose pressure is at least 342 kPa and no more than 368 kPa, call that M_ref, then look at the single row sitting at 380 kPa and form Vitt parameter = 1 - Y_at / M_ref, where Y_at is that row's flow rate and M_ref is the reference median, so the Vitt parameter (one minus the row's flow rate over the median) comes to -0.025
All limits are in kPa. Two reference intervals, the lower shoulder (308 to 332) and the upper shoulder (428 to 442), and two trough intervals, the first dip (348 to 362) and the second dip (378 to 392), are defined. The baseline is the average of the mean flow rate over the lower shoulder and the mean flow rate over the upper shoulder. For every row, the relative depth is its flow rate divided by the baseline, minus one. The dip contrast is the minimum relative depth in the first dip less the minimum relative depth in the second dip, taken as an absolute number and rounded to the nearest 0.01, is 0.02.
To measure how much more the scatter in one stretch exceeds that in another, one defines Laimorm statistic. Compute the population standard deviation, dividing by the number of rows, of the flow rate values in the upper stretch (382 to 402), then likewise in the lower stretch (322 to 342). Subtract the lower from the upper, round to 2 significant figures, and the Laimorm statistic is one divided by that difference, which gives -4.7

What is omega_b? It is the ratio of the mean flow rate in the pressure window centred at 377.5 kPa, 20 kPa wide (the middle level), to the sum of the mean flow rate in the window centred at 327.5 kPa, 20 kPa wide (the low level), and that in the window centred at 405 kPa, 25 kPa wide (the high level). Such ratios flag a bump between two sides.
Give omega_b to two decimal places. 0.49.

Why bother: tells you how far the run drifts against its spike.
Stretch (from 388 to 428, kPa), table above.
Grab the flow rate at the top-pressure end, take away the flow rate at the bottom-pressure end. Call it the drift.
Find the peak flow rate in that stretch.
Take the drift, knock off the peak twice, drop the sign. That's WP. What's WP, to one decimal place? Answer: 3.9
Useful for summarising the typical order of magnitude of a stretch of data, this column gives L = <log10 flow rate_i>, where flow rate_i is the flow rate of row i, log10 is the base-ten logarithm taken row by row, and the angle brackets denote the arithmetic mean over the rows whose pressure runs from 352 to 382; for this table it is 0.211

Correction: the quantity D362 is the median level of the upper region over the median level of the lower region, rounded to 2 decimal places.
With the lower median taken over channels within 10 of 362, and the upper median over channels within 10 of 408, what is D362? 1.12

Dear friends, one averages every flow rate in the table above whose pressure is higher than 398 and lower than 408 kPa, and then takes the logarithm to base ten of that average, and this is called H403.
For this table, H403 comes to 0.275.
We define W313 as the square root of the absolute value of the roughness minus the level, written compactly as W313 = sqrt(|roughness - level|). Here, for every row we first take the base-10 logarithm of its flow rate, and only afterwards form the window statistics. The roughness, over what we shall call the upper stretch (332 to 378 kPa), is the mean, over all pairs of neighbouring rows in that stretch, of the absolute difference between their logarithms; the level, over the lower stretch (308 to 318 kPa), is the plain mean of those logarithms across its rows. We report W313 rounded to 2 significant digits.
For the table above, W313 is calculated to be 0.49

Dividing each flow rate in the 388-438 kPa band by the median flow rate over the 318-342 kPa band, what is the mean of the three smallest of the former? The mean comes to 1.08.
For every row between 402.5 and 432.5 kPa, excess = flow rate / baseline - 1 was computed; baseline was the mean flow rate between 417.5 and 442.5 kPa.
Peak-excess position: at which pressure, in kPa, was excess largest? 405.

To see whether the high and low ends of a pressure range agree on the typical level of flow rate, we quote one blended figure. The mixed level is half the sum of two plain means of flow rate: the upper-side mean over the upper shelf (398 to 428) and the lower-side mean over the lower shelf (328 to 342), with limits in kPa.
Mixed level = 1.75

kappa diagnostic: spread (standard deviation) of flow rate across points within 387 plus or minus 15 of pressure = 0.10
